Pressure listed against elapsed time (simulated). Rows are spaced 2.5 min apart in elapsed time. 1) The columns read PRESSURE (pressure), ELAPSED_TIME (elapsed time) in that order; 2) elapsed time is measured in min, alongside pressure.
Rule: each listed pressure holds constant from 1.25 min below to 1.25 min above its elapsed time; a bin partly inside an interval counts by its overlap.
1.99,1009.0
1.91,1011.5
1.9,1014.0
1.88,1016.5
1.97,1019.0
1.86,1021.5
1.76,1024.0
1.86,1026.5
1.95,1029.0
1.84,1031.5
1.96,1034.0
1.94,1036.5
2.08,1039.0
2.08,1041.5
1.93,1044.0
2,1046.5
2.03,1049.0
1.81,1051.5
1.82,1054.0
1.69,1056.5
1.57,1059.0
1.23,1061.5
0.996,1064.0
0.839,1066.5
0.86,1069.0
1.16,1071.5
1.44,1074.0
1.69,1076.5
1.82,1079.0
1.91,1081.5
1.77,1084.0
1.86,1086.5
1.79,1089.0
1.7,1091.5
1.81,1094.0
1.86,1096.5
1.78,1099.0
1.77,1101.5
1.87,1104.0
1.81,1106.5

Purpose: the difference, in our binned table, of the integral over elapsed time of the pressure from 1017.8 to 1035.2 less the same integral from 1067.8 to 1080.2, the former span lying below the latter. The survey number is 16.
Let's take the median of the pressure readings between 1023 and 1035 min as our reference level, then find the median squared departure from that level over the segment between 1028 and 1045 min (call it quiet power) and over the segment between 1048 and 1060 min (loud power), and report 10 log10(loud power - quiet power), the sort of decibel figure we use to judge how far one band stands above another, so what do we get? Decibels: -17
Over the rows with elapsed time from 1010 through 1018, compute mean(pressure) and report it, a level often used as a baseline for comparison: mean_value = 1.90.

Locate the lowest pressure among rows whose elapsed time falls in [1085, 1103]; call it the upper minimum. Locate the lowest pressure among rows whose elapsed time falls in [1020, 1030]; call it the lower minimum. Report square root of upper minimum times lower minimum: 1.73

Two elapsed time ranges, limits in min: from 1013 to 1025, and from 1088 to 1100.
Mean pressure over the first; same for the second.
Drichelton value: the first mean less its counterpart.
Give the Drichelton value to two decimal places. 0.09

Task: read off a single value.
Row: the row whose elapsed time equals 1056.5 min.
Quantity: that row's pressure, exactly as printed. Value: 1.69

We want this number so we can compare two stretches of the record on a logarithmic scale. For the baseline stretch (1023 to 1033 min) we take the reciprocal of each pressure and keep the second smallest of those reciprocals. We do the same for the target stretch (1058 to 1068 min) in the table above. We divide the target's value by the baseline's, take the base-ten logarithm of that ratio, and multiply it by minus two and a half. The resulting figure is -0.45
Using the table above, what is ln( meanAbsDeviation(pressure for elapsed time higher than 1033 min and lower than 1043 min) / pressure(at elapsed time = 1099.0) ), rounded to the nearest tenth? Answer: -3.3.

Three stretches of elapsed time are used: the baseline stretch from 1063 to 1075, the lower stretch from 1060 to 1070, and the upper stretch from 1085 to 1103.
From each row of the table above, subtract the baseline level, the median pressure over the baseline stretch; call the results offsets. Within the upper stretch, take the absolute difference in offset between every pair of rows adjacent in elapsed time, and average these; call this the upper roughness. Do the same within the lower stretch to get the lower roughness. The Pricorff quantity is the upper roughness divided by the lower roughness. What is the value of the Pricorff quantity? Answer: 0.5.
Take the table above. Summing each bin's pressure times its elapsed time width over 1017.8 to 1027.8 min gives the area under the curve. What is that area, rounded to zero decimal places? 19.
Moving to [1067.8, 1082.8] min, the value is 22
